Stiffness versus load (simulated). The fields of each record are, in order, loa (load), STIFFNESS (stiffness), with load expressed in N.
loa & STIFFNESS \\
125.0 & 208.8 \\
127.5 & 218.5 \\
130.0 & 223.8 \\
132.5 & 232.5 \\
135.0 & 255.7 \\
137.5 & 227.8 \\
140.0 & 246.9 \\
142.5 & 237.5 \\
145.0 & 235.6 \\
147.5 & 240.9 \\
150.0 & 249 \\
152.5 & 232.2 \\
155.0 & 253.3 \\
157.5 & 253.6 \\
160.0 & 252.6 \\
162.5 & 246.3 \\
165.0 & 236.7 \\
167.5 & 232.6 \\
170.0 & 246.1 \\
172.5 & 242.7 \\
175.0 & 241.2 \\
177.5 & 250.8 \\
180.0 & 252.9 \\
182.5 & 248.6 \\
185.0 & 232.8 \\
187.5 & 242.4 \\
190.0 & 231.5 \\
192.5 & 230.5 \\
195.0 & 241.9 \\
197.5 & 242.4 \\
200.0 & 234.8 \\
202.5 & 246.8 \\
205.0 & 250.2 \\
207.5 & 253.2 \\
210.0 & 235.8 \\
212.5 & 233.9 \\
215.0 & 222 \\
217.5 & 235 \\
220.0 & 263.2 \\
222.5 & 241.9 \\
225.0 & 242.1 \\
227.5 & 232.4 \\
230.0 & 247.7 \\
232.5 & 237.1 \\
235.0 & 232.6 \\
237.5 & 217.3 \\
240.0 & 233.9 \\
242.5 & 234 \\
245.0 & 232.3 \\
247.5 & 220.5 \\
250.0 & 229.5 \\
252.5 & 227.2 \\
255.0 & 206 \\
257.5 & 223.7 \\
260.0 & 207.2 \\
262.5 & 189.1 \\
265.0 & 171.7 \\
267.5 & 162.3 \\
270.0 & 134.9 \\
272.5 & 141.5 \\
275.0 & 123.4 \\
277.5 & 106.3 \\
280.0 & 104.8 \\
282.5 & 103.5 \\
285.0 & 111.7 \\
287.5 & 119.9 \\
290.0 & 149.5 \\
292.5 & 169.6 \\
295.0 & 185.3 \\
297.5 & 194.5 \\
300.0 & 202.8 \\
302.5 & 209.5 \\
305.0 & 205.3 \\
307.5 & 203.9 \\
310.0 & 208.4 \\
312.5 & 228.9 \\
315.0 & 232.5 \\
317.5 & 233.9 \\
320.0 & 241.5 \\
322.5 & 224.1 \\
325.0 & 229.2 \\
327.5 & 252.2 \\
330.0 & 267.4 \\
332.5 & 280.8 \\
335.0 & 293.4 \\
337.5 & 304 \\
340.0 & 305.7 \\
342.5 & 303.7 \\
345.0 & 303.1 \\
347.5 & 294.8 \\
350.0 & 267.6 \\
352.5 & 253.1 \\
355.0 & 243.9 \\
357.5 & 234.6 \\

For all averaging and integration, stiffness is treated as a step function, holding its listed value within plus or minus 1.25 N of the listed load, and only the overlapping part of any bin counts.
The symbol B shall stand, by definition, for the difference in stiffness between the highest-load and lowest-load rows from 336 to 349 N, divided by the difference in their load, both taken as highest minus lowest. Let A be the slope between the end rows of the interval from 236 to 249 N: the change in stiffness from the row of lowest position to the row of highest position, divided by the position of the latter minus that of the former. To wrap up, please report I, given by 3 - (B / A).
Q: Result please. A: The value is 6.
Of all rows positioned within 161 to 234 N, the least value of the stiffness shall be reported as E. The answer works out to 222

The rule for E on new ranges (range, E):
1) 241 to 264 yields 189.1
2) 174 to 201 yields 230.5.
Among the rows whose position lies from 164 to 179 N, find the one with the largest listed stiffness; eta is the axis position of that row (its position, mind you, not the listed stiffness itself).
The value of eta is 177.5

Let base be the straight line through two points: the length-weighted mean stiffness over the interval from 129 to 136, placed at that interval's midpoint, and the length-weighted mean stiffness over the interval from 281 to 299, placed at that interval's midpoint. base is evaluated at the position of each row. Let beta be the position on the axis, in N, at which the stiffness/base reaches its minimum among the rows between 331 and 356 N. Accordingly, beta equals 355.0 N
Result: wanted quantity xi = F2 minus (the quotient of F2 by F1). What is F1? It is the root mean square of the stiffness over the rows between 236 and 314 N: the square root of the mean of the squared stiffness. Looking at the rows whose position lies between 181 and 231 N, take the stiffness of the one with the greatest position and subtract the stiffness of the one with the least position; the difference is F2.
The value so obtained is -1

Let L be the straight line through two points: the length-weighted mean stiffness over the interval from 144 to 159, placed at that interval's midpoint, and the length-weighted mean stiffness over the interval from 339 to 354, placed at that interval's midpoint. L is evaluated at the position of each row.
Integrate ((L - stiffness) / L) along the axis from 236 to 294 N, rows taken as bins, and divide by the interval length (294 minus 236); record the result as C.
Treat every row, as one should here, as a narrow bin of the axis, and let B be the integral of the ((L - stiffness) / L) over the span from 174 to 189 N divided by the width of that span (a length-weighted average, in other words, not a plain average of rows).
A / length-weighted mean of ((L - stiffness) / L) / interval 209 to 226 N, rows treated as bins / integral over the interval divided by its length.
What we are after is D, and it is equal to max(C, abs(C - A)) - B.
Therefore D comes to 0.3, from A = 0.08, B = 0.03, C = 0.35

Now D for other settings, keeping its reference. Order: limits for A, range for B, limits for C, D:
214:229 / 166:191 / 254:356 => 0.2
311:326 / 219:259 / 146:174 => 0.0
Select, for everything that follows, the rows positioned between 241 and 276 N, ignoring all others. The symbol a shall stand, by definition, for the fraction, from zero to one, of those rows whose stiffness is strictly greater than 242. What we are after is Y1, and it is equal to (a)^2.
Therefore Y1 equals 0.00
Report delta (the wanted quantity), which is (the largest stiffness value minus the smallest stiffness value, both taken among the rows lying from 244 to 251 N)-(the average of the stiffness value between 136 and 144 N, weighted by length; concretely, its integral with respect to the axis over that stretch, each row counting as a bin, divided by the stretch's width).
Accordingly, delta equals -226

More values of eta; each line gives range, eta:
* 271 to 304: 302.5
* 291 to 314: 312.5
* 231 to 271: 232.5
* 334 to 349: 340.0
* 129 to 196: 135.0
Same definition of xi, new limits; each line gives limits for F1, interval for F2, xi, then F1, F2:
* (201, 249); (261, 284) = -85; 238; -86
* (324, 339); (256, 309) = -20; 272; -20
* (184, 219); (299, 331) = 64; 238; 65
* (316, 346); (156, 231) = -6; 272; -6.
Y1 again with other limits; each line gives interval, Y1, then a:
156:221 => 0.29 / 0.5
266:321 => 0.00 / 0.0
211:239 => 0.07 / 0.3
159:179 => 0.39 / 0.6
